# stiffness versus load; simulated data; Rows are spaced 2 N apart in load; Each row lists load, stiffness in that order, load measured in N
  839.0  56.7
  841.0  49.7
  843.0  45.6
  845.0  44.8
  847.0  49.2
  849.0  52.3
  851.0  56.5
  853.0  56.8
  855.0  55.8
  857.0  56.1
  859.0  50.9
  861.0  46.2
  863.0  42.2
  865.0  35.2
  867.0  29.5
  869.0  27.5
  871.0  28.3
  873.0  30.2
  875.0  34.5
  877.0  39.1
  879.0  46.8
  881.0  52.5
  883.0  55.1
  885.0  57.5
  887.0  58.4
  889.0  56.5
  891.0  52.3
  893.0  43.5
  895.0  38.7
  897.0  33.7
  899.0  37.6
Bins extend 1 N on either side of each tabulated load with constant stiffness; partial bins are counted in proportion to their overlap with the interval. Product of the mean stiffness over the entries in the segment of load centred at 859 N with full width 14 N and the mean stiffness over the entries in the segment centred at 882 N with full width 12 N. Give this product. 2528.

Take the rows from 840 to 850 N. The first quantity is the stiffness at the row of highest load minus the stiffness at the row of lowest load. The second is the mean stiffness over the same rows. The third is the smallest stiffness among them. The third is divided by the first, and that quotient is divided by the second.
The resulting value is 0.36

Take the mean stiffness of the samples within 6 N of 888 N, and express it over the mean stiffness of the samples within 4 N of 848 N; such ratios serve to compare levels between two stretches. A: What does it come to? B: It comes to 1.1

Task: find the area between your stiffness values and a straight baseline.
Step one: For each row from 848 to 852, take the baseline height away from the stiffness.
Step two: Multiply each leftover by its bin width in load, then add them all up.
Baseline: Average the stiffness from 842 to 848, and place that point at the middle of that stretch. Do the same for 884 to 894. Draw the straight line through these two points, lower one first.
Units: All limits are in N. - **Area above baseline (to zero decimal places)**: 28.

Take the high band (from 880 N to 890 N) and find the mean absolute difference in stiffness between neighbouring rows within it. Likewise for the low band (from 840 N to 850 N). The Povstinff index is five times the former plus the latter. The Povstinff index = 13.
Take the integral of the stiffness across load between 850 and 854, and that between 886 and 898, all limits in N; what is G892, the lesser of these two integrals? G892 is 227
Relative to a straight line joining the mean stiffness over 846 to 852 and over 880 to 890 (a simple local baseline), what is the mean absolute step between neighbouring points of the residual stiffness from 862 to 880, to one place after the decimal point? 4.2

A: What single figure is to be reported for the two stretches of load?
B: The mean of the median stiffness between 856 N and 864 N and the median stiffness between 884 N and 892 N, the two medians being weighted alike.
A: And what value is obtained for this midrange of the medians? 52.8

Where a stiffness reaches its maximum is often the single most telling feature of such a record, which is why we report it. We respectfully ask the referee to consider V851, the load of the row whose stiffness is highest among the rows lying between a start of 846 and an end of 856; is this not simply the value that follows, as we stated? 853.0 N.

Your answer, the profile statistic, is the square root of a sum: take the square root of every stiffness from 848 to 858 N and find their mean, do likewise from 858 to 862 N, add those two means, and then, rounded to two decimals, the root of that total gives 3.80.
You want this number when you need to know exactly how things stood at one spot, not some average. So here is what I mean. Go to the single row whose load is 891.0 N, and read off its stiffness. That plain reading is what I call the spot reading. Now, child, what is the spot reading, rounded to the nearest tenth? 52.3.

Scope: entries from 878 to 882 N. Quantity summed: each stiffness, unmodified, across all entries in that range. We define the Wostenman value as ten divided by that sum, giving 0.101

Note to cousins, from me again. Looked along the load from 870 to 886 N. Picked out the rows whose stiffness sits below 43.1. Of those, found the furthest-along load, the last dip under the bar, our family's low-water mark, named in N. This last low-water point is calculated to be 877.0 N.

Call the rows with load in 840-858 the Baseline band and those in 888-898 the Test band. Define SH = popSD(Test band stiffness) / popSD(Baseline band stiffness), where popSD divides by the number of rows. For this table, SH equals 1.9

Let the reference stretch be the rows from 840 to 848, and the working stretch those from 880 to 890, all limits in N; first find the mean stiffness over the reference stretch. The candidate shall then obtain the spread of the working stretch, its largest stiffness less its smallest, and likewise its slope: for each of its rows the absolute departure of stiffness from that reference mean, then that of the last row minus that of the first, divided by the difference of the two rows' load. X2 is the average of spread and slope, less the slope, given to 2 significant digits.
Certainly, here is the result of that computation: 2.7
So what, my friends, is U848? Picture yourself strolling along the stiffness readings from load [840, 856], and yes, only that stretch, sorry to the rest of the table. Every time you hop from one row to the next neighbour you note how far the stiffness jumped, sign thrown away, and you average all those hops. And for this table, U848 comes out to 2.6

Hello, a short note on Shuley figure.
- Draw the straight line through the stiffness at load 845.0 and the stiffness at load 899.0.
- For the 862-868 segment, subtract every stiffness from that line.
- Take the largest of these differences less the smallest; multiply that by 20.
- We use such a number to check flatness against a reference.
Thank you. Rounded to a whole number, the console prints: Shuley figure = 243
